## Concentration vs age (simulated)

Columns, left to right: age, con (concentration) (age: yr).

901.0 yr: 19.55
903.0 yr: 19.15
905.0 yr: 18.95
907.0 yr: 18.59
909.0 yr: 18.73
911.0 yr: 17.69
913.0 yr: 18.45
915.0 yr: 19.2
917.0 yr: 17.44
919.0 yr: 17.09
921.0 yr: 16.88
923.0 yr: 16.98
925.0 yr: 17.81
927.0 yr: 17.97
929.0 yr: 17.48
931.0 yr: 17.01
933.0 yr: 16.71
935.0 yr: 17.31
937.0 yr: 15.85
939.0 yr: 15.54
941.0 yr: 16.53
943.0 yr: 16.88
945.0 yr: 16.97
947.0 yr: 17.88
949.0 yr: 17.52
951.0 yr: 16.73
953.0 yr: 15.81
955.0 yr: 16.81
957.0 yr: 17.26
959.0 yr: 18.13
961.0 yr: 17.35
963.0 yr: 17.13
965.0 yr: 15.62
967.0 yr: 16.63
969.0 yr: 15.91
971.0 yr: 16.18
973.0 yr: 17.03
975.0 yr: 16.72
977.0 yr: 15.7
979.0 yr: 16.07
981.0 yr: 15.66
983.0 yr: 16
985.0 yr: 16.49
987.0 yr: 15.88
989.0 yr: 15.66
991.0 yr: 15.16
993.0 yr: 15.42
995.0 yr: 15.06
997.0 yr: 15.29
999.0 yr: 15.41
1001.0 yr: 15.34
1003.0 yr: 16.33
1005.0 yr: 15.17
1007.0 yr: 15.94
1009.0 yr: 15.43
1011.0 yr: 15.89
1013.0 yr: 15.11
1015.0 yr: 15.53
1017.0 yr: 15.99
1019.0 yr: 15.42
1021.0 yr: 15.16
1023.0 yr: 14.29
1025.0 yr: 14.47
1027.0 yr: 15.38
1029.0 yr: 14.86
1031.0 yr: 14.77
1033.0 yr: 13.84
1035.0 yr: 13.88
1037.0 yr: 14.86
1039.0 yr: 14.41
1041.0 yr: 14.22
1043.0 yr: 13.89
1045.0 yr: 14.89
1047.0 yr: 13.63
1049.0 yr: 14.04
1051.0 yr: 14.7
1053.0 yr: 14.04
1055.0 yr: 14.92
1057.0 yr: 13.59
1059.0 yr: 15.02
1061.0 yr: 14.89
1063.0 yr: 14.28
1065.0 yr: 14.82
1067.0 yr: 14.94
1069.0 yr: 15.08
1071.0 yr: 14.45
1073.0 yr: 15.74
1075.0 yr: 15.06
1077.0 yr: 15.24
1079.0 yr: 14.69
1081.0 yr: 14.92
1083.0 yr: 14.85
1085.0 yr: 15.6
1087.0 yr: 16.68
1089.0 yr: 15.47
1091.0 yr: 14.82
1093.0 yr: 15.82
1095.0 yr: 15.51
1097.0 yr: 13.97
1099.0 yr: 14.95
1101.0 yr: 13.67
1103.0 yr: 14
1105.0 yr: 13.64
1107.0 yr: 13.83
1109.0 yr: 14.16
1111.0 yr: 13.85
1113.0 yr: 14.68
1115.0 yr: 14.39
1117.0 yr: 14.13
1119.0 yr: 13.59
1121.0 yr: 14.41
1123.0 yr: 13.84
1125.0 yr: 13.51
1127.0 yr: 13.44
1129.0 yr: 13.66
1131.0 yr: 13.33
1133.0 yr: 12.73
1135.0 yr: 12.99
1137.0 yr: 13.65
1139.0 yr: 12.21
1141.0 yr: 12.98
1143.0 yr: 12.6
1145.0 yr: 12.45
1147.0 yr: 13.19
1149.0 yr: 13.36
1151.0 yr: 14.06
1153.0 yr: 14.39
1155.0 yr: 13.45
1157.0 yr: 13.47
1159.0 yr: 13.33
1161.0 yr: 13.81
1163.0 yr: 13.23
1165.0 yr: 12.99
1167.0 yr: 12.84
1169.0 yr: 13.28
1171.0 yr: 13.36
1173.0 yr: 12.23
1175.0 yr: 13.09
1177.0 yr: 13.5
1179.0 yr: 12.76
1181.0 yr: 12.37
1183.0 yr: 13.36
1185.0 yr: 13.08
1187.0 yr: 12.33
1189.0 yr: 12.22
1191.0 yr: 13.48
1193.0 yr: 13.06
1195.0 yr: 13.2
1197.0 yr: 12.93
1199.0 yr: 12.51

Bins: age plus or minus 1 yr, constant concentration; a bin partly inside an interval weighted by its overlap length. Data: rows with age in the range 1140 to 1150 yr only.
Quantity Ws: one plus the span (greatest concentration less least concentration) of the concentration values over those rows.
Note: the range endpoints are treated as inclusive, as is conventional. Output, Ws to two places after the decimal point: 1.91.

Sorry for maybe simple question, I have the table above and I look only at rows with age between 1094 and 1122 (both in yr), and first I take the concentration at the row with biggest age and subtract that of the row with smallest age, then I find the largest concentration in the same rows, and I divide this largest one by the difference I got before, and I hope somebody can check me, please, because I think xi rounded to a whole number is -14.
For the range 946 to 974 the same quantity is -21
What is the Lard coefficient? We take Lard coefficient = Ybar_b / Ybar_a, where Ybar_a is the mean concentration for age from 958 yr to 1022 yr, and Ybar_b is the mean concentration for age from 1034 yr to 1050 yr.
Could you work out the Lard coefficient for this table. 0.89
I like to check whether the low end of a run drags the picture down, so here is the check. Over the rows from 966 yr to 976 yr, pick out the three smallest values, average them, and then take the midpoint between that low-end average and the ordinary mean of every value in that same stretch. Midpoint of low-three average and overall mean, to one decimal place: 16.4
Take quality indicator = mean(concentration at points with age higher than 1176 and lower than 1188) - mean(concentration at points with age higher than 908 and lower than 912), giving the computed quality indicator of -5.3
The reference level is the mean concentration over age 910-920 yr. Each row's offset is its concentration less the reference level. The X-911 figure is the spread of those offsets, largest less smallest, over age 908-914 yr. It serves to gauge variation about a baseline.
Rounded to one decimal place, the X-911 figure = 1.0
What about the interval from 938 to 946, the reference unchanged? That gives 1.4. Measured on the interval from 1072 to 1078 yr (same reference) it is 0.7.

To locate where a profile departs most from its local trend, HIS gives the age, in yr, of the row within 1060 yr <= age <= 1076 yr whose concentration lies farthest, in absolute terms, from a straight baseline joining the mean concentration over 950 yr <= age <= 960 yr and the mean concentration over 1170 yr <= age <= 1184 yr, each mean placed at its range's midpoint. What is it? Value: 1073.0 yr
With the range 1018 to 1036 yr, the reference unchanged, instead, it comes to 1033.0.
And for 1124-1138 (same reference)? 1133.0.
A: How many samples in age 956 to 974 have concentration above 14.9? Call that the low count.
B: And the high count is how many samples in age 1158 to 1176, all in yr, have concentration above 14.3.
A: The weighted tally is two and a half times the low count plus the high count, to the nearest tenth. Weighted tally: 22.5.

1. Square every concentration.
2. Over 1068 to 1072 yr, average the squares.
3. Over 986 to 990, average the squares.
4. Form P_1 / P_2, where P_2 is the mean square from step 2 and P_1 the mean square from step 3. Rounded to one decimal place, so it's 1.1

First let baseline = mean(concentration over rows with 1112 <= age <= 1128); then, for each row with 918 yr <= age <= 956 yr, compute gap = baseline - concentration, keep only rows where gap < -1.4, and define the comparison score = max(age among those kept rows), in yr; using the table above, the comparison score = 955.0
